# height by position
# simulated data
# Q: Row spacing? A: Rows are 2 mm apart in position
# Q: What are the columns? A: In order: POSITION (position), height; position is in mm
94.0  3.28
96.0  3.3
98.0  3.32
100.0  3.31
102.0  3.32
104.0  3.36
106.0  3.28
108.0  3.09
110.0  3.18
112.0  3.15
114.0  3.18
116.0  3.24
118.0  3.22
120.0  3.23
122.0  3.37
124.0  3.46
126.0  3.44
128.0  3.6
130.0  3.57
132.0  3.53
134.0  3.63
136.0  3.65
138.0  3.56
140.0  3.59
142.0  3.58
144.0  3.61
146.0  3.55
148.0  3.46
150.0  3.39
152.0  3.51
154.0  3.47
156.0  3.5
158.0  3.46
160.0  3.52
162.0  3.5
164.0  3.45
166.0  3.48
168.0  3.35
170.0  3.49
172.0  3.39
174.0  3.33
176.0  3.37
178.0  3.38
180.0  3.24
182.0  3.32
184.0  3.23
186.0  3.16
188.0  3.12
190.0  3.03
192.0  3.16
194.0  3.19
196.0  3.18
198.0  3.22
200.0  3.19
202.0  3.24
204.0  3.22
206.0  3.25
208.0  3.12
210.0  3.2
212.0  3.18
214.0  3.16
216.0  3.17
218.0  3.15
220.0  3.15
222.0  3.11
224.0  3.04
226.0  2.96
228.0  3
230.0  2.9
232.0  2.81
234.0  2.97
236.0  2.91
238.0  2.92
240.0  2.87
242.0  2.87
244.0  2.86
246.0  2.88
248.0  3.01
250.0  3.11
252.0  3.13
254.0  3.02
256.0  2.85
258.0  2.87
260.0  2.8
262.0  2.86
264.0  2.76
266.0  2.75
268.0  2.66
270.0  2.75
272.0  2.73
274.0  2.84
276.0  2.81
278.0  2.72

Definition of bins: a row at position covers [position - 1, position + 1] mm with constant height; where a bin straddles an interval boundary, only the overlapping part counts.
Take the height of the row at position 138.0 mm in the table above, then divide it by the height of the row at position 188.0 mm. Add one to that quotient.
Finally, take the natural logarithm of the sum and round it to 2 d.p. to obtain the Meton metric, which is 0.76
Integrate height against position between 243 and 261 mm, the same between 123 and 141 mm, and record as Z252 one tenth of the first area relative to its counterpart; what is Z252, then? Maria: 0.083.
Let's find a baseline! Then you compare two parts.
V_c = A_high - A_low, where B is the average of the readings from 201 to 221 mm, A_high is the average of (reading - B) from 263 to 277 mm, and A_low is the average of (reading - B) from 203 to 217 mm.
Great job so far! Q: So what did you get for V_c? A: -0.43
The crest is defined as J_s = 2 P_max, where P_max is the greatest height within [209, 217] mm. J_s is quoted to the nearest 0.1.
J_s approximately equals 6.4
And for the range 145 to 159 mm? 7.1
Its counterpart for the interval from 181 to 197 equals 6.6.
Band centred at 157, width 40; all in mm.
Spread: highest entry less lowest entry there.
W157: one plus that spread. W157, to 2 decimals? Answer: 1.28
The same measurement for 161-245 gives 1.69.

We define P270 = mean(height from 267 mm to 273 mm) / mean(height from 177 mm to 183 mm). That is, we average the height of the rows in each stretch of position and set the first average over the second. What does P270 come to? 0.82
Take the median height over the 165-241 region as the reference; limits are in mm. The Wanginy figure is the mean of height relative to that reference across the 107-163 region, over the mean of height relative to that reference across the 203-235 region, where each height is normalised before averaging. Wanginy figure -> 1.11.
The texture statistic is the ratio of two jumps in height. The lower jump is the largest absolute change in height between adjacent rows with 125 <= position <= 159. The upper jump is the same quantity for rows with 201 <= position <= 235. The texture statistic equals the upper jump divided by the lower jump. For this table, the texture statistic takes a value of 1.00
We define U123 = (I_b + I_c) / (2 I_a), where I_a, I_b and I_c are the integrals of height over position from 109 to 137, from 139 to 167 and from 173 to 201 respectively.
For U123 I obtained 0.99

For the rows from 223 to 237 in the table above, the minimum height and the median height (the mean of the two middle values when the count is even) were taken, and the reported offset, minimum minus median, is -0.15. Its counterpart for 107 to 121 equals -0.09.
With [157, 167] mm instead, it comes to -0.03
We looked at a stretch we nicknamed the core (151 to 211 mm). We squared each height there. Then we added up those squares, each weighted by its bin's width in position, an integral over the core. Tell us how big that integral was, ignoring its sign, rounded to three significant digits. 658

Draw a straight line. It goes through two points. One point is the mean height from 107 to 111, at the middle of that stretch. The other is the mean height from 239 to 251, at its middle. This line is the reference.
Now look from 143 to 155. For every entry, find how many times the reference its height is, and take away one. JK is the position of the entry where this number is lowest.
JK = 150.0 mm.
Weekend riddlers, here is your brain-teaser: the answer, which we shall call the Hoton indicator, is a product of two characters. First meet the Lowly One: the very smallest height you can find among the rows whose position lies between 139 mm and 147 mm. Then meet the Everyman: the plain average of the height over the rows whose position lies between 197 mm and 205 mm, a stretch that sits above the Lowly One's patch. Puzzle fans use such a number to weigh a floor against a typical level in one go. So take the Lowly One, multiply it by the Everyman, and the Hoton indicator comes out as 11.4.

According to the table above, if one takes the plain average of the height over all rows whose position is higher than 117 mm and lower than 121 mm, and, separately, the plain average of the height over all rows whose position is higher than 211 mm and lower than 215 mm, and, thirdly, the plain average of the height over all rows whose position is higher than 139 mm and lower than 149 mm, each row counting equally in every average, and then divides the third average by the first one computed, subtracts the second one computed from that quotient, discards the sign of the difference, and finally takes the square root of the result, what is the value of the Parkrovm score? 1.44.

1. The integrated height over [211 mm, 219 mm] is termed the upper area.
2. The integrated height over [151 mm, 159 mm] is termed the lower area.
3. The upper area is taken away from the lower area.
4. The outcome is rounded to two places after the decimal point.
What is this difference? 2.56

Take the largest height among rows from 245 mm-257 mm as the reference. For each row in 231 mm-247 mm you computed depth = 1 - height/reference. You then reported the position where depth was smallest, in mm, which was 234.0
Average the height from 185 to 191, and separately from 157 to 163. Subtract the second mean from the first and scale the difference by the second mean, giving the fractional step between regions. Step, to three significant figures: -0.112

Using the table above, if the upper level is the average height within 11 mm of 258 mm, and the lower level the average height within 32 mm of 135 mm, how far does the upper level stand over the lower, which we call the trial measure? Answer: -0.5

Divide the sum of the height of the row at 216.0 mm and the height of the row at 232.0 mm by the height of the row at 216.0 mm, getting 1.89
